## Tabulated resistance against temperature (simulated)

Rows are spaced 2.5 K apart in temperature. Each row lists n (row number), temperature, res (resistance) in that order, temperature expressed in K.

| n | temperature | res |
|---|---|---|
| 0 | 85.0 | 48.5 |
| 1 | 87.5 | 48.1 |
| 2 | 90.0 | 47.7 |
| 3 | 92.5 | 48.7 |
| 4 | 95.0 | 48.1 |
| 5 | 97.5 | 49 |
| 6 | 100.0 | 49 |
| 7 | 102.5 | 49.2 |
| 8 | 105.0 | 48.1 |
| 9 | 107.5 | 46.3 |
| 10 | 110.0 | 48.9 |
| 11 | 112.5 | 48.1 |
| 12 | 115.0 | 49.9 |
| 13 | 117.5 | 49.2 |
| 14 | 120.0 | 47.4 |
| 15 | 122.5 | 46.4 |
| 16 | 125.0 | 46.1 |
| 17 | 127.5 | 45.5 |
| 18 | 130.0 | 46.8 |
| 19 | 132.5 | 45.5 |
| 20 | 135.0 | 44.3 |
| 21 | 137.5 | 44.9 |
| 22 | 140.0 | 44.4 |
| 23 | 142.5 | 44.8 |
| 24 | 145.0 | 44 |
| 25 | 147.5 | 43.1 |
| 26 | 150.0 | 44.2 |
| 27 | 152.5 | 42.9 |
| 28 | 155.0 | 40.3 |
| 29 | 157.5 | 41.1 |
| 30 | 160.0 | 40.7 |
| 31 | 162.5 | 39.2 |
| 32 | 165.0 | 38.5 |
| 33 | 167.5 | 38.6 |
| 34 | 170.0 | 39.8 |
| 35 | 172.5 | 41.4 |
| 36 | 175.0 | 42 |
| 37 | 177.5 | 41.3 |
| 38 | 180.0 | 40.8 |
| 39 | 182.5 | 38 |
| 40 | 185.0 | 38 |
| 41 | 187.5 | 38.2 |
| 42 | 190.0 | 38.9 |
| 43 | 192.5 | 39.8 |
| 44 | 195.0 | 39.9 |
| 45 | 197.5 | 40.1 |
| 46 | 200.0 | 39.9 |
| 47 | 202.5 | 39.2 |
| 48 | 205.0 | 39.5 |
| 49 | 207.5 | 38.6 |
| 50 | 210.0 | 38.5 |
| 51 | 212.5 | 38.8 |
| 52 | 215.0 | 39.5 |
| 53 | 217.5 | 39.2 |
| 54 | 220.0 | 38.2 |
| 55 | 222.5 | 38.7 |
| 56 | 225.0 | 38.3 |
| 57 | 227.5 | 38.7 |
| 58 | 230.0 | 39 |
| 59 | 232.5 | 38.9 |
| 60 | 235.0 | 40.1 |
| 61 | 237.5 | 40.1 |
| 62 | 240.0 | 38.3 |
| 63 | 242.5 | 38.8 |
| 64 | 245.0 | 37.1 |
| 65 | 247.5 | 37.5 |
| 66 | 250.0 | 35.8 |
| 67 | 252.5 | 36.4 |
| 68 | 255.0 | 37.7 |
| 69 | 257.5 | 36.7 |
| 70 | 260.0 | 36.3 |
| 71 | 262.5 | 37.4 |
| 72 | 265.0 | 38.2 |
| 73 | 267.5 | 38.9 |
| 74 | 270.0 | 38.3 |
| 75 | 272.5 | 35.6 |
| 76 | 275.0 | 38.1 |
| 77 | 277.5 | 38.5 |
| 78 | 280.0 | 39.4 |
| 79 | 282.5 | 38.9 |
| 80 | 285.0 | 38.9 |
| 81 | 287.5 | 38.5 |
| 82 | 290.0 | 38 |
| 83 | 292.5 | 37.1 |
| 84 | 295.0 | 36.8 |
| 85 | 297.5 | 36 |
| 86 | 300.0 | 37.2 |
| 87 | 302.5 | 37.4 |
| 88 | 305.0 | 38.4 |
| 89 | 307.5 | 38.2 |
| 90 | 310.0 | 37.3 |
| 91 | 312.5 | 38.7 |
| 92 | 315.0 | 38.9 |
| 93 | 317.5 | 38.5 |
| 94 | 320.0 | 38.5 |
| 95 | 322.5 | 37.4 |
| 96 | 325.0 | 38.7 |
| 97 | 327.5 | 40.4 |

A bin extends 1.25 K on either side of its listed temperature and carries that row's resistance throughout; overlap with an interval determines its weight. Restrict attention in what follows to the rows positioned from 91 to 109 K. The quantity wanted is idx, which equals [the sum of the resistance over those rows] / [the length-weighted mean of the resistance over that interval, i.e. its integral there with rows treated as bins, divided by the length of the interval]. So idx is 7.00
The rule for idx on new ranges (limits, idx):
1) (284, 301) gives 7.00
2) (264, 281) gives 7.00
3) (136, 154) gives 7.01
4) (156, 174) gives 6.99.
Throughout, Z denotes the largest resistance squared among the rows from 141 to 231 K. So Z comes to 2007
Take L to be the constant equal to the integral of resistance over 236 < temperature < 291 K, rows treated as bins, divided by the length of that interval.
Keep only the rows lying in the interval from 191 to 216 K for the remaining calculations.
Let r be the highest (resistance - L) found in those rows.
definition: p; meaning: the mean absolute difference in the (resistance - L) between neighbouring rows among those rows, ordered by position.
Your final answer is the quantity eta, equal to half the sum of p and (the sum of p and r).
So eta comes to 1.49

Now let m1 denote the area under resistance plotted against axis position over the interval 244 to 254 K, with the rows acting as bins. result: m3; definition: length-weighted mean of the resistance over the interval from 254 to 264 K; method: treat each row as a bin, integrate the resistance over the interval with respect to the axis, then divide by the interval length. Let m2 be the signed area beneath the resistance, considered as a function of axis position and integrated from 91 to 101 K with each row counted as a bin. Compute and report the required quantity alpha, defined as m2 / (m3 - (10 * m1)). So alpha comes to -0.134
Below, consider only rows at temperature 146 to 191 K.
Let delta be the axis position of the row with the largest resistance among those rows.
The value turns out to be 150.0 K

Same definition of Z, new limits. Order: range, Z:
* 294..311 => 1475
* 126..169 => 2190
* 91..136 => 2490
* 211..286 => 1608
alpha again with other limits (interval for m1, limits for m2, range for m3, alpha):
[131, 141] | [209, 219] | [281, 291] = -0.088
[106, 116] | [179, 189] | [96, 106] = -0.081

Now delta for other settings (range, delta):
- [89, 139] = 115.0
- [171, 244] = 175.0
